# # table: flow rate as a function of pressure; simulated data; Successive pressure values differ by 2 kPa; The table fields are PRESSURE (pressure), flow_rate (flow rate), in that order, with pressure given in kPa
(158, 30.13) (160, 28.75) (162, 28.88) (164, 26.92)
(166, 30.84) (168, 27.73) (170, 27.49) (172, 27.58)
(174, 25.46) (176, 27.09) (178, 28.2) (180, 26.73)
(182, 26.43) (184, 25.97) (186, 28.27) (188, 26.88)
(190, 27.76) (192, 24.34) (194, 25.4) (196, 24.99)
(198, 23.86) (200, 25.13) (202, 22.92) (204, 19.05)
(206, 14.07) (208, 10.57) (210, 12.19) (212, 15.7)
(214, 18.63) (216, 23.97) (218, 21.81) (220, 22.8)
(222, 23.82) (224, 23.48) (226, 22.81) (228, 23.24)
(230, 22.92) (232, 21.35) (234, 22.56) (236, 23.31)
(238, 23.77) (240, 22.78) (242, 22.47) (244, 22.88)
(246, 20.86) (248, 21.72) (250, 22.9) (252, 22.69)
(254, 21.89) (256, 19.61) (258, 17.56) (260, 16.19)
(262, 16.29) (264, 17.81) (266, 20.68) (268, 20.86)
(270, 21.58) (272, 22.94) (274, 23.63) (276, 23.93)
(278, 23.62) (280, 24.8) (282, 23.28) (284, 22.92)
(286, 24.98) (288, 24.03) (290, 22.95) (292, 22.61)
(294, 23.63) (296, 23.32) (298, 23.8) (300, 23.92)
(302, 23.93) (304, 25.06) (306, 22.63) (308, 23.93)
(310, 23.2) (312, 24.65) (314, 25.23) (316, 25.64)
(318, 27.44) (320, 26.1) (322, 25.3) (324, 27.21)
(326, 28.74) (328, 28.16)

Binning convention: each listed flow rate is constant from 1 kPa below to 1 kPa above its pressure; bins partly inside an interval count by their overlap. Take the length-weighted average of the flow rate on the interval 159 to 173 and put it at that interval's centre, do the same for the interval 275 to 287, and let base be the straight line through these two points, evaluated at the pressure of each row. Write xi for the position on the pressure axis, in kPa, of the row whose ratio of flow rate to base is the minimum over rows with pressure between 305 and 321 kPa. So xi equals 306 kPa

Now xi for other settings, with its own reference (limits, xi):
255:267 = 260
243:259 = 258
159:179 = 174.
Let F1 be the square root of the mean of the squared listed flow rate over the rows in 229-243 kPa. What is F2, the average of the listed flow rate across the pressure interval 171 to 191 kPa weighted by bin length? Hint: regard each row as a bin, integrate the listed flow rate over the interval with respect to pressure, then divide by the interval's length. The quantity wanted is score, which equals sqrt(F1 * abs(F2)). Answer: 24.8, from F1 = 22.7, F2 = 27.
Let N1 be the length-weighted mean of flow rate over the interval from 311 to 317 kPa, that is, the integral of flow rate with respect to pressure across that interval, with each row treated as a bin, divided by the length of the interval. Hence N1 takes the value 25.2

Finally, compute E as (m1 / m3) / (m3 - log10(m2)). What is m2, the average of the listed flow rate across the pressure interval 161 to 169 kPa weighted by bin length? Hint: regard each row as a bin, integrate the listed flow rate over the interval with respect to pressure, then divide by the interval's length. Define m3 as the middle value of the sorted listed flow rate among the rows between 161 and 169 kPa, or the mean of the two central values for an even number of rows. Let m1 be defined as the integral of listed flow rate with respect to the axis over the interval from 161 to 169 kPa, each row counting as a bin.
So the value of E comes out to 0.301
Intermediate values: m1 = 229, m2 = 29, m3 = 28.3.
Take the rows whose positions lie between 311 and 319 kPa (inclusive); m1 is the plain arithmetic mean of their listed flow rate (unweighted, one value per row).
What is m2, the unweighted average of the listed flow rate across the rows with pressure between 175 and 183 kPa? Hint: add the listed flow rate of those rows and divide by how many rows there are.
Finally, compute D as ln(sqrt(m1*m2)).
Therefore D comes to 3.27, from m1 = 26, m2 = 27.1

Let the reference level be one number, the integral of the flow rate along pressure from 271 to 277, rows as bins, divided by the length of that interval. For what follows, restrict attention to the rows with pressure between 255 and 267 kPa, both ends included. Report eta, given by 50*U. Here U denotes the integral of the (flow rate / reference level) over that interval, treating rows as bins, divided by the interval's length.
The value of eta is 38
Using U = 0.77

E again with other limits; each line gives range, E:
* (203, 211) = 0.710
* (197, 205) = 0.353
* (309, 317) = 0.336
